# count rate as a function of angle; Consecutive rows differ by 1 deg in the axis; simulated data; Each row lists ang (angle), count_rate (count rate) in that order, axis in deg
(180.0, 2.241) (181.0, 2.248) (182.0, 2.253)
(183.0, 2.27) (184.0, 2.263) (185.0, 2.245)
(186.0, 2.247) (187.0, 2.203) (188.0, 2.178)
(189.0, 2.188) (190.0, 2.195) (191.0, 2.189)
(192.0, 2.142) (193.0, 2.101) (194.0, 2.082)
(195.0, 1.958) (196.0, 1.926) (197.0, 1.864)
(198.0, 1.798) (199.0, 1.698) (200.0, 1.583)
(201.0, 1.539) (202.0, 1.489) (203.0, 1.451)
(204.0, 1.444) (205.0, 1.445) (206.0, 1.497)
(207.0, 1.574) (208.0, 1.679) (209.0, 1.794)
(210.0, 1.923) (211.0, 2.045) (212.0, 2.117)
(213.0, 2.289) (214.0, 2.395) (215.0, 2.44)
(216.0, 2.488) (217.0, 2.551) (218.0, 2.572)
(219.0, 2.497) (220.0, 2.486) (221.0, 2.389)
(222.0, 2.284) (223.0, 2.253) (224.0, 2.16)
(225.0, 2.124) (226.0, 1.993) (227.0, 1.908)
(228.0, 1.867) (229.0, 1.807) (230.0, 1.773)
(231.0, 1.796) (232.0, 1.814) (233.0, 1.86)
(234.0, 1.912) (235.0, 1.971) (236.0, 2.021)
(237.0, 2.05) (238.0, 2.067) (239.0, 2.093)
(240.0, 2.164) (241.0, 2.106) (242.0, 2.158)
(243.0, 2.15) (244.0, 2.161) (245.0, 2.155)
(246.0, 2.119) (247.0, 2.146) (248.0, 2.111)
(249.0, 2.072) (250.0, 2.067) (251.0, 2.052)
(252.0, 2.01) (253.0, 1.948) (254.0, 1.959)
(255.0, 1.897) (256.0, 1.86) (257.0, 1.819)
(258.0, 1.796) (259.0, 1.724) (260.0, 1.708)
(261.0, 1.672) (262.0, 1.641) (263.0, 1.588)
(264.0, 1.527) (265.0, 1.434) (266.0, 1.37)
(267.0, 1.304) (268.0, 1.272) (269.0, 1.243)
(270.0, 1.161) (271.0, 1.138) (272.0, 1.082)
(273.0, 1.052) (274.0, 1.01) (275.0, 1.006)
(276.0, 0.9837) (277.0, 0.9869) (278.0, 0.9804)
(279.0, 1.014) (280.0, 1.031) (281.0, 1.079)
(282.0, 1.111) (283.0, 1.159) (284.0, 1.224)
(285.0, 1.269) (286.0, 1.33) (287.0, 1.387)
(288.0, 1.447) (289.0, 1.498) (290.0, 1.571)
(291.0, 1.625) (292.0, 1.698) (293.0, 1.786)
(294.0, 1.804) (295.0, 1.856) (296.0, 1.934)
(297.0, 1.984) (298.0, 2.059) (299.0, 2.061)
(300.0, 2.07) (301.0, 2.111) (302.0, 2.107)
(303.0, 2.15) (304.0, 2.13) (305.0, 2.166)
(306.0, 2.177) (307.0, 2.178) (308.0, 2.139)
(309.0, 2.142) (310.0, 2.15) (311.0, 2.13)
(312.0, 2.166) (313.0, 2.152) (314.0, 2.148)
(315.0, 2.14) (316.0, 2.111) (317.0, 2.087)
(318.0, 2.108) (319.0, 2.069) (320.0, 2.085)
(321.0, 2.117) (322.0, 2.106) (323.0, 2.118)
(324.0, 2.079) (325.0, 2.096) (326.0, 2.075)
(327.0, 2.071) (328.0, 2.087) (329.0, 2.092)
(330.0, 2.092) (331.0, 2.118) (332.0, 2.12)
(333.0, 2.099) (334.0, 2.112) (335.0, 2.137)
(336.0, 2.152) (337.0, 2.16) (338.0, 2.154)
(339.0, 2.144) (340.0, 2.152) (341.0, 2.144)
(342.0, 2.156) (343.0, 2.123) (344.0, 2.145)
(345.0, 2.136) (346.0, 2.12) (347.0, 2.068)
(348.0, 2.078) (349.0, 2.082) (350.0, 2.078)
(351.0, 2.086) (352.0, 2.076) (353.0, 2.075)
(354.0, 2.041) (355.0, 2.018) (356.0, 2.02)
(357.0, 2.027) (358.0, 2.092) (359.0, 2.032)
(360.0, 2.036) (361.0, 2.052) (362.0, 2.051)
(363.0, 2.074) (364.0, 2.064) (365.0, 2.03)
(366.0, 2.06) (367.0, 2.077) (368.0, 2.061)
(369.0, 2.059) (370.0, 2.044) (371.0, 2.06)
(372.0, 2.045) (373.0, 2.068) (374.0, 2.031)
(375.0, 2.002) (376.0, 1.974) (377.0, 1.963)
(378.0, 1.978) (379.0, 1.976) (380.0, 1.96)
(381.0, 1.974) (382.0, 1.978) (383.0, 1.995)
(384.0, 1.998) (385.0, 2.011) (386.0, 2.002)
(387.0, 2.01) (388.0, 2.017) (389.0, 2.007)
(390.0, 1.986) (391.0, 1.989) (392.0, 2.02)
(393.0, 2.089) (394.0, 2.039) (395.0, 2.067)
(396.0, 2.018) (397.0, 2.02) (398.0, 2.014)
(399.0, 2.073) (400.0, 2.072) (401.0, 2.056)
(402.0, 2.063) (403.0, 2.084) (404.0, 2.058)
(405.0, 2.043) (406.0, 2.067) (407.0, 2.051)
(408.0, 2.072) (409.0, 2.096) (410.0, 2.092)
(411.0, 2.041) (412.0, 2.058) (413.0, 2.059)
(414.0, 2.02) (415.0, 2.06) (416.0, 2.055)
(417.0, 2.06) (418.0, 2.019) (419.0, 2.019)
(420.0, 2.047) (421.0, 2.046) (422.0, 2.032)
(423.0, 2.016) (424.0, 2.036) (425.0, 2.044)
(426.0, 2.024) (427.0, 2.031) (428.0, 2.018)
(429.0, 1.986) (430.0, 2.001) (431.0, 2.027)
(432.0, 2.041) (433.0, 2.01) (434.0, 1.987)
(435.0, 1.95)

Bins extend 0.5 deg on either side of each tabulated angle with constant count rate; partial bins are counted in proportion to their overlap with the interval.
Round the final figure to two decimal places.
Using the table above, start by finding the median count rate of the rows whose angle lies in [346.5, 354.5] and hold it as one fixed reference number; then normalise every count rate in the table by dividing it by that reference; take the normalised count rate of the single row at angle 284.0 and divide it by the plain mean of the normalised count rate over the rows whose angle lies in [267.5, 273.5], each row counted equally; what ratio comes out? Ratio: 1.06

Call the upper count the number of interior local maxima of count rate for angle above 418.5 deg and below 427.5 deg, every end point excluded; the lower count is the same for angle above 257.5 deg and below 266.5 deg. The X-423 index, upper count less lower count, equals 2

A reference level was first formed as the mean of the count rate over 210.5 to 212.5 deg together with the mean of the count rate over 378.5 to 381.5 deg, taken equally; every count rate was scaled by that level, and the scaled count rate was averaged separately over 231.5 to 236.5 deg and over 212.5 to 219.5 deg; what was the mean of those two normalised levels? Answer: 1.08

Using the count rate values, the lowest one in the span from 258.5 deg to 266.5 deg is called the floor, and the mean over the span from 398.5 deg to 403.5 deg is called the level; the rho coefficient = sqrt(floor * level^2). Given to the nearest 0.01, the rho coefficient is 2.42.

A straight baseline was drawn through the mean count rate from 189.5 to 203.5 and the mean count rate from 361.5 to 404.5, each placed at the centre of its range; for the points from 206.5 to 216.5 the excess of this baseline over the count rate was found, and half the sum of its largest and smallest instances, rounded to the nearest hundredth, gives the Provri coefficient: -0.16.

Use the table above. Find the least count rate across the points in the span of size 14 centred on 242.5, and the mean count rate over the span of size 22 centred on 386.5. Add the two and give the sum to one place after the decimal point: 4.0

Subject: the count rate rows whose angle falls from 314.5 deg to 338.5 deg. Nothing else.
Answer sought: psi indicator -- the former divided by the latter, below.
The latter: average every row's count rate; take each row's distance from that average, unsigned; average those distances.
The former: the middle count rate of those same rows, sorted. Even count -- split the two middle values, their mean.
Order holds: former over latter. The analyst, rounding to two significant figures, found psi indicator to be 99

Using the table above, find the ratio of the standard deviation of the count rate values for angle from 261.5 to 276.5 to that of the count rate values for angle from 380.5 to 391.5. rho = 16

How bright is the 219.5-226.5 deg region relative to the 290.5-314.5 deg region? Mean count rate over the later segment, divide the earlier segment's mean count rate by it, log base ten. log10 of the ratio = 0.041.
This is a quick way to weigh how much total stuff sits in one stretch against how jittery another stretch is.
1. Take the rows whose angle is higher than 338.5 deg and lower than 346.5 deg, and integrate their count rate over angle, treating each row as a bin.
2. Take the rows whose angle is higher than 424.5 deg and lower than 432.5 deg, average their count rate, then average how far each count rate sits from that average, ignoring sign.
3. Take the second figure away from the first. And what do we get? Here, 17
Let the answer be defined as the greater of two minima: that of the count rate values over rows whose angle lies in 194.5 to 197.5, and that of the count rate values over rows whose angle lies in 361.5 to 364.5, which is 2.05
